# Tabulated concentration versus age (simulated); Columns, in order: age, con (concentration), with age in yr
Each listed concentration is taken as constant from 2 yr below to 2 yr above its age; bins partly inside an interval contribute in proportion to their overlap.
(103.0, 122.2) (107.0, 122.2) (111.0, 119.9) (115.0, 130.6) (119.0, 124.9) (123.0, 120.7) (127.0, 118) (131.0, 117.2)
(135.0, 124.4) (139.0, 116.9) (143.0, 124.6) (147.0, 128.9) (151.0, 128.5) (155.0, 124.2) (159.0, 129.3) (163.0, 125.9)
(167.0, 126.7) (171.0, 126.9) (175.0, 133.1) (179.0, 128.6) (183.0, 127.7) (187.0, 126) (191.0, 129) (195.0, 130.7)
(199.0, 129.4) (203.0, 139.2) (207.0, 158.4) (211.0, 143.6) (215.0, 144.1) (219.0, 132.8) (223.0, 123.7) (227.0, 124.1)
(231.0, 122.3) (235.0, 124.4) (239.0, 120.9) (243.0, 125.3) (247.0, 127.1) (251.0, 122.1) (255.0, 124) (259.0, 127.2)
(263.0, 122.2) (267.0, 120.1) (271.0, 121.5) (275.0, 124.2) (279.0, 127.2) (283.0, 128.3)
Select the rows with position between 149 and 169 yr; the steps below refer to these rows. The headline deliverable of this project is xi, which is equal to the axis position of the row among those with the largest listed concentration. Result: 159.0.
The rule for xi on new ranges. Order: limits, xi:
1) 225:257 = 247.0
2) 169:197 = 175.0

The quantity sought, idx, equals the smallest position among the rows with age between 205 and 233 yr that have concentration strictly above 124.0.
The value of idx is 207.0 yr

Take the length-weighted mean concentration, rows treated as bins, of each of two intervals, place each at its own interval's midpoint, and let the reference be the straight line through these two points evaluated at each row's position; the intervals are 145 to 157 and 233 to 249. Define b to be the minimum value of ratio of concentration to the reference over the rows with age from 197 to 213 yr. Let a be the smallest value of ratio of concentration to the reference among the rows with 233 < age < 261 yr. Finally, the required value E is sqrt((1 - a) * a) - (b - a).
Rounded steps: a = 0.97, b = 1.03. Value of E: 0.11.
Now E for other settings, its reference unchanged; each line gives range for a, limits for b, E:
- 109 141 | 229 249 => 0.22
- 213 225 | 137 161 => 0.17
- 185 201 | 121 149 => 0.11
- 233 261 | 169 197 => 0.14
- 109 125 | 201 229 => 0.19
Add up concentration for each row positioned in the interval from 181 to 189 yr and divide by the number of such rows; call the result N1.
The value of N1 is 127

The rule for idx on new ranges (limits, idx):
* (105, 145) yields 115.0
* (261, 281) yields 275.0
